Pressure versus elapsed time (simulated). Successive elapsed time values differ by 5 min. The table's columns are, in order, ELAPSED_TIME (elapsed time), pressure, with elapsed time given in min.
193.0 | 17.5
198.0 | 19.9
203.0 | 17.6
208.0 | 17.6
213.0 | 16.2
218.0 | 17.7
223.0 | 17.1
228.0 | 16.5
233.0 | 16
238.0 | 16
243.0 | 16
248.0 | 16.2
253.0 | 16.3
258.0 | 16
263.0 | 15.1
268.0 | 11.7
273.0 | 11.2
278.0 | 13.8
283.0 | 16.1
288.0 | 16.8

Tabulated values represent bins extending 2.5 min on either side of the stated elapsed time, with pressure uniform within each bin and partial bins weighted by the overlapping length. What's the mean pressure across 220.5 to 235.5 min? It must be 16.5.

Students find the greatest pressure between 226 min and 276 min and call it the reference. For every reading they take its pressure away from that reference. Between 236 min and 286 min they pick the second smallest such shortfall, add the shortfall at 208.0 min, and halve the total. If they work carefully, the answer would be -0.4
